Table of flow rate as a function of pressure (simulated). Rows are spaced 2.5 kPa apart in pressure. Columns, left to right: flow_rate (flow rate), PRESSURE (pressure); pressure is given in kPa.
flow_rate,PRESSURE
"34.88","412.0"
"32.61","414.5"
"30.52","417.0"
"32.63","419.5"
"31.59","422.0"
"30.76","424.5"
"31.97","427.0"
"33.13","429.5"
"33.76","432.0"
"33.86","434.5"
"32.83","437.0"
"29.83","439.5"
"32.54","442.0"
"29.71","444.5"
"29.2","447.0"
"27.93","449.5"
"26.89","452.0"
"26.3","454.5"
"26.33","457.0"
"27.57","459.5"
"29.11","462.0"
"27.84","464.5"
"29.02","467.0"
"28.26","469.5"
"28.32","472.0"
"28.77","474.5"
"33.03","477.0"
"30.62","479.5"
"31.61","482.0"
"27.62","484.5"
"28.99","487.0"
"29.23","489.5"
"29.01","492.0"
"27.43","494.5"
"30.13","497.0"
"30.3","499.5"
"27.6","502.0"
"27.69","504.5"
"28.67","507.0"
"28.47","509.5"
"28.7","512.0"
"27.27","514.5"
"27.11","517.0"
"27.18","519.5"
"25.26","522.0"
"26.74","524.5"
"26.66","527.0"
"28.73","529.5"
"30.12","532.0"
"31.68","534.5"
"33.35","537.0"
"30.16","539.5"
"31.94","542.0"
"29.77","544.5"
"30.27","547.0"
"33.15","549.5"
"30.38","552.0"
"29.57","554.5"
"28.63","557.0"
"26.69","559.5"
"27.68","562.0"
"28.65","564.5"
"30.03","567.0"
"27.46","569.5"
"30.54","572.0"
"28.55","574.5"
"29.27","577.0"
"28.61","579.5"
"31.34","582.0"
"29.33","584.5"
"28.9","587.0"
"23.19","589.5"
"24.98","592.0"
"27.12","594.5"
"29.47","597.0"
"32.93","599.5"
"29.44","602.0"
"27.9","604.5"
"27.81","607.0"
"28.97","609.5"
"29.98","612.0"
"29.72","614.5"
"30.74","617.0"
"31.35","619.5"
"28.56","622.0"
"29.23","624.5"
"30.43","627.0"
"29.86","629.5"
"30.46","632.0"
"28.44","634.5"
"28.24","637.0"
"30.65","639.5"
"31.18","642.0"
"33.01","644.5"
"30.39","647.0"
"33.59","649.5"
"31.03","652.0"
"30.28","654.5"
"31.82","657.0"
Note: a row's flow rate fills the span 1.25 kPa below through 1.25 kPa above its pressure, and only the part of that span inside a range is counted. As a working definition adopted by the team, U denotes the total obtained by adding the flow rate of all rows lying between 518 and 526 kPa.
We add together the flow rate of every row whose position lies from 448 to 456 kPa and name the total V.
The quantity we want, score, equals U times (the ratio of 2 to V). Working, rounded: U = 79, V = 81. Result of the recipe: 2.0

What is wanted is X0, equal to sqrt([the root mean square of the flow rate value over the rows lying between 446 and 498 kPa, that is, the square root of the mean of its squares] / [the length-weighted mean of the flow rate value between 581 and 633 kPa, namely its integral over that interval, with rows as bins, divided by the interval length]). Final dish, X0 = 0.99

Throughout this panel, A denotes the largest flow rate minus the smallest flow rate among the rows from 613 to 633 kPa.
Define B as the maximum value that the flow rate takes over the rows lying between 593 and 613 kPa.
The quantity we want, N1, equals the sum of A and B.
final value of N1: 36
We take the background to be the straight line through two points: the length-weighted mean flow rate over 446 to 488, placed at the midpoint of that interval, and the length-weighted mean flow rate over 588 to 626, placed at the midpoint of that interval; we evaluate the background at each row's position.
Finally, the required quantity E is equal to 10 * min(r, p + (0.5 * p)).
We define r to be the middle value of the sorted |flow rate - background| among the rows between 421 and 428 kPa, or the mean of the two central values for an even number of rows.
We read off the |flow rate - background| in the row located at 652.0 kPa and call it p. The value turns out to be 30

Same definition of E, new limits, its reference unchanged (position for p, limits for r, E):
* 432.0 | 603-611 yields 9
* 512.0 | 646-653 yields 0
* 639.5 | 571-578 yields 5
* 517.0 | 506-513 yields 0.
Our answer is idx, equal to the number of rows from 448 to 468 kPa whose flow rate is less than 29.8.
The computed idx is 8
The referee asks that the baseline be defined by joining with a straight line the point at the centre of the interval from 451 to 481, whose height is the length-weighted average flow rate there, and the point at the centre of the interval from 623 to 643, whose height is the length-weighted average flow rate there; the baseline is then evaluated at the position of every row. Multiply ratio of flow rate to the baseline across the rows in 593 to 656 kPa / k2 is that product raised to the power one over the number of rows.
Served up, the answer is 1.009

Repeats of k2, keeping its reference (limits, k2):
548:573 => 0.999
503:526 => 0.949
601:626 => 0.990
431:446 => 1.131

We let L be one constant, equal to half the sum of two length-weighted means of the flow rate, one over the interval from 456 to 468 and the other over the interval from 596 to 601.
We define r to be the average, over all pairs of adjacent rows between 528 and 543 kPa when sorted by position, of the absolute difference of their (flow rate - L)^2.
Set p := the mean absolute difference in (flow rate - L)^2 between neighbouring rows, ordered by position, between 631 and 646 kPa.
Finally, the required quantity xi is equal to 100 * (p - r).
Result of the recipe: -419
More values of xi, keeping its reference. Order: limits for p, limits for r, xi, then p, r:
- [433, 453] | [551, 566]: 279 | 6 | 3.3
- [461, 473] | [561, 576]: -54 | 2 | 2.3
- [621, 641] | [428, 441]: -531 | 1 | 6.0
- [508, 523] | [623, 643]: 310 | 4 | 0.7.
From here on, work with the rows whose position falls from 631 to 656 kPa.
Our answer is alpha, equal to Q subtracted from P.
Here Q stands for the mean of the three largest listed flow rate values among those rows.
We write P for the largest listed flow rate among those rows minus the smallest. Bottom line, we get -27.2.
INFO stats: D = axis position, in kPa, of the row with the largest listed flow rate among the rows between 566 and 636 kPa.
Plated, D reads 599.5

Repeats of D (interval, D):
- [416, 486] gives 434.5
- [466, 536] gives 477.0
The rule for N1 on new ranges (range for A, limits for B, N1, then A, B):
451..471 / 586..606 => 36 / 2.8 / 32.93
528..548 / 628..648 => 38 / 4.6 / 33.01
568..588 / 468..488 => 37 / 3.9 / 33.03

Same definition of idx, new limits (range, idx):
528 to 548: 2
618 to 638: 4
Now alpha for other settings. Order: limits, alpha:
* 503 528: -25.2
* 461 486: -26.3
